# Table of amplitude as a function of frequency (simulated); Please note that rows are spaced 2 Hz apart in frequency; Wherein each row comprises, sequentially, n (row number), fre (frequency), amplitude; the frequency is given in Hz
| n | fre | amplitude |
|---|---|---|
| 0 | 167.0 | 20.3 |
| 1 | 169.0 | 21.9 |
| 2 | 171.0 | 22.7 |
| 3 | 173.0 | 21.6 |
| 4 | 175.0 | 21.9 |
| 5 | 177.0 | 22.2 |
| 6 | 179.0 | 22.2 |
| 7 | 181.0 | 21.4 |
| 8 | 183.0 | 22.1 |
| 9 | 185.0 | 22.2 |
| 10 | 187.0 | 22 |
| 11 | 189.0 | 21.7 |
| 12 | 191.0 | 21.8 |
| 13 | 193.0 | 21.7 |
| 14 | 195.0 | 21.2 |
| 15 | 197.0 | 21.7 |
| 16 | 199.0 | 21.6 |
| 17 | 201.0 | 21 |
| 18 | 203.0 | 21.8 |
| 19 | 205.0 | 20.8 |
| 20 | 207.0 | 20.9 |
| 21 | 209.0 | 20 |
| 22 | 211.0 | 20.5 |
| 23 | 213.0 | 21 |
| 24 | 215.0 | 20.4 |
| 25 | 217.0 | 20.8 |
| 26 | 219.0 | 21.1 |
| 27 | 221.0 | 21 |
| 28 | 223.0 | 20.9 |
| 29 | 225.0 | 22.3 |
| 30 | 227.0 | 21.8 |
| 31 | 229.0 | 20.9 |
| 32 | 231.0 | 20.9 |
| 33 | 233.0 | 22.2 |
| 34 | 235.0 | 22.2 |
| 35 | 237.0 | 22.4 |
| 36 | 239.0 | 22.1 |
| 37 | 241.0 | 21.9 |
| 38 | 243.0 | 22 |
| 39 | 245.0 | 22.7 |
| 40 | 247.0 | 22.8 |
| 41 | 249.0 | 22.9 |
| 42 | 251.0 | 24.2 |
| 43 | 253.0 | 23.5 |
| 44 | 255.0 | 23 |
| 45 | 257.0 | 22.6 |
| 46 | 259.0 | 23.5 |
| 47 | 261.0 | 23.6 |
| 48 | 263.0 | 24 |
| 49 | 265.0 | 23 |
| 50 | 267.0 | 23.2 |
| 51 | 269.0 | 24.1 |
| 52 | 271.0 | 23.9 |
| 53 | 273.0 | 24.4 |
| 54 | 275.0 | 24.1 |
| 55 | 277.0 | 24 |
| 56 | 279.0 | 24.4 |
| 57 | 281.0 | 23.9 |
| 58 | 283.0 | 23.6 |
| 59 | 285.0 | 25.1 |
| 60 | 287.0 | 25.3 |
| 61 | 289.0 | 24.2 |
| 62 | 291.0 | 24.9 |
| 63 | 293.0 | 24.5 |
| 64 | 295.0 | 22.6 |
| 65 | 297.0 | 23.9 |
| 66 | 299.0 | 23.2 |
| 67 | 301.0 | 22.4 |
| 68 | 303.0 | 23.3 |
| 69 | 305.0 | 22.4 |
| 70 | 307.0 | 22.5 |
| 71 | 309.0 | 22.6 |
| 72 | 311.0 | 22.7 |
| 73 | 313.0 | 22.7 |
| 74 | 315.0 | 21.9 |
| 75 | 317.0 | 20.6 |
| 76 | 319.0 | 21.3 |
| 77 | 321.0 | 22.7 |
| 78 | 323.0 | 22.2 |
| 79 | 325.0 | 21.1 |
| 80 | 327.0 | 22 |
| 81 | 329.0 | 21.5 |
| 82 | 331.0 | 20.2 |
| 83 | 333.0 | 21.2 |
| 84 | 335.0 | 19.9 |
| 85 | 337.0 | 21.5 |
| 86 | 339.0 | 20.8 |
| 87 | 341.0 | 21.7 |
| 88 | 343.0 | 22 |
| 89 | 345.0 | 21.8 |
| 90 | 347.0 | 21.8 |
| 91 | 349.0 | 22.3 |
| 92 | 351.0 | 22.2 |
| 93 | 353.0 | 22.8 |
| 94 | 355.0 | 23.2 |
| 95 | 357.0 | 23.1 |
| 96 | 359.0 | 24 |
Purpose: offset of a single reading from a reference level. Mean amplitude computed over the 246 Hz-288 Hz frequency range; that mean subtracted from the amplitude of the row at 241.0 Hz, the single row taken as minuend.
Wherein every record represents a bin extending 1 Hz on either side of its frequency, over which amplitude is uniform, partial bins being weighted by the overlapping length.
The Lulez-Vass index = -1.9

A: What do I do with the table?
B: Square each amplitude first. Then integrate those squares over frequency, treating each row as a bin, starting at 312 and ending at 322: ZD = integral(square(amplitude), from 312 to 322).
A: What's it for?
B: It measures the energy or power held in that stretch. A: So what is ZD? 4776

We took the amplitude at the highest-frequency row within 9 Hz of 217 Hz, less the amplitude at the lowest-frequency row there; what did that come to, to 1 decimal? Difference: 2.3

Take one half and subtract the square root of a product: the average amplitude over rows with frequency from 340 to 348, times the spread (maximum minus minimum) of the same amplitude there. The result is -2.06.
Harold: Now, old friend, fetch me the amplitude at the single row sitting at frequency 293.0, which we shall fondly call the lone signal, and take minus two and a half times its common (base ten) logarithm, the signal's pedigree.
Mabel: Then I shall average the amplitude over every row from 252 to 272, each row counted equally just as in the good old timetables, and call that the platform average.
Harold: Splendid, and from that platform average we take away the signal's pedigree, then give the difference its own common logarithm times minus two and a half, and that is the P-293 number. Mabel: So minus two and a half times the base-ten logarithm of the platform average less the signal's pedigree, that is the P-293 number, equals -3.57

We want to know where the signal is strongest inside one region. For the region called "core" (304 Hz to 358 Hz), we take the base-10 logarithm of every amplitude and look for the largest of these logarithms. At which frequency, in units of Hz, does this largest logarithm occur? 355.0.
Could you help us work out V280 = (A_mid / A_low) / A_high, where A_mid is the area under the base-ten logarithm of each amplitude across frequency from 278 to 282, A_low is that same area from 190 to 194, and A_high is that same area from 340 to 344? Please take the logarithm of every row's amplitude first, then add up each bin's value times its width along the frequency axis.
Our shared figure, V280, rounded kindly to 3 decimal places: 0.193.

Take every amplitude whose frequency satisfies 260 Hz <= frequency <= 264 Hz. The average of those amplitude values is 23.8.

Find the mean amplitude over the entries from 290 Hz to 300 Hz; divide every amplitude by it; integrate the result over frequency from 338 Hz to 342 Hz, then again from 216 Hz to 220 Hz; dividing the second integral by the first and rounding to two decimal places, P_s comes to 0.99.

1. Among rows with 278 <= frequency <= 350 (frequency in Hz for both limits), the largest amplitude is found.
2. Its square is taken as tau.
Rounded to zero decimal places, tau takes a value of 640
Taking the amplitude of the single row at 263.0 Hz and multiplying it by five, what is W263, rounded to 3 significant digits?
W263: 120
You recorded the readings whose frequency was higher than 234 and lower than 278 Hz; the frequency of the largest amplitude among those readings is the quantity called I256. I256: 273.0 Hz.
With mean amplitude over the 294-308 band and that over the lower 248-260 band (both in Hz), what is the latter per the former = 1.02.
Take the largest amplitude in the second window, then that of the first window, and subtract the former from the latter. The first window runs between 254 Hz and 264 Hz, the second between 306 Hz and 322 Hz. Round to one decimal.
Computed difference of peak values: 1.3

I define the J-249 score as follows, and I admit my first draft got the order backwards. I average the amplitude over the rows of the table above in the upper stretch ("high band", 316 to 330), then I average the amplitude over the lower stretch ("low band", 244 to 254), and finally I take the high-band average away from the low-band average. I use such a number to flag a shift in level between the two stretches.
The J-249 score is 1.6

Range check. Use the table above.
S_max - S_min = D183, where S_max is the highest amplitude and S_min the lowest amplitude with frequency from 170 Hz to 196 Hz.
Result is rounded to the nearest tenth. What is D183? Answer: 1.5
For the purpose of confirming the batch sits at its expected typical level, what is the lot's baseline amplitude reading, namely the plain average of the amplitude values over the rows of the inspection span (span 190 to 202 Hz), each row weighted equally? 21.5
